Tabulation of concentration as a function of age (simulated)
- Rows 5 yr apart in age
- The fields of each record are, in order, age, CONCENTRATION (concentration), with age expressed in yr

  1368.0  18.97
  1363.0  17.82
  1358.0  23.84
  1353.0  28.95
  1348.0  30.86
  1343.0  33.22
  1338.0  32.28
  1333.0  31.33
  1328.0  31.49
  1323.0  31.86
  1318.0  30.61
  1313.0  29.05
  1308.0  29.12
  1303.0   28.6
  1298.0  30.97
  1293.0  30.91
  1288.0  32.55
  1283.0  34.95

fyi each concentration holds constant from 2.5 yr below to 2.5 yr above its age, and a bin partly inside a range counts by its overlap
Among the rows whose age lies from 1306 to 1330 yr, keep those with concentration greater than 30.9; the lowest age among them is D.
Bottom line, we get 1323.0 yr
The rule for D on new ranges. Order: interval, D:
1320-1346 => 1323.0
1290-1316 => 1293.0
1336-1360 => 1338.0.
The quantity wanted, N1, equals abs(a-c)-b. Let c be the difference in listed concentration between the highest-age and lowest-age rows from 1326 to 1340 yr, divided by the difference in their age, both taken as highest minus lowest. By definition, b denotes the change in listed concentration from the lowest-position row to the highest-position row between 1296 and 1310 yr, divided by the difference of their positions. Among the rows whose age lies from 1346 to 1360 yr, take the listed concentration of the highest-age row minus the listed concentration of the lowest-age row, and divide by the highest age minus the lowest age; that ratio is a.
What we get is 0.97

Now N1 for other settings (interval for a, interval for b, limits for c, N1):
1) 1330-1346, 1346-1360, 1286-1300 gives 1.05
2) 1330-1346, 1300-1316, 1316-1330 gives 0.06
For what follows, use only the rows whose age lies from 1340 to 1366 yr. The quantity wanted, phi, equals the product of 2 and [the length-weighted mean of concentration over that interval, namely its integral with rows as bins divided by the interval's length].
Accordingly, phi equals 53.8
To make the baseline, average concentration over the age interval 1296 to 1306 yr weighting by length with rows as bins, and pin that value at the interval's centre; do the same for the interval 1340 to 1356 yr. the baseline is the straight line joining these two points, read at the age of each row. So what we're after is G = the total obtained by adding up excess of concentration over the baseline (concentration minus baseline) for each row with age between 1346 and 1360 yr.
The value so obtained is -9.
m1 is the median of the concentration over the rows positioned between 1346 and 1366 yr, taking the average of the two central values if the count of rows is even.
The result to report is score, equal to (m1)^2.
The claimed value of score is 697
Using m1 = 26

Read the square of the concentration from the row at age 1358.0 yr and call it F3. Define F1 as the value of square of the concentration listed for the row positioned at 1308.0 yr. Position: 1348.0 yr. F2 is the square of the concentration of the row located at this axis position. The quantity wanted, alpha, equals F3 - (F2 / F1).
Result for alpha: 567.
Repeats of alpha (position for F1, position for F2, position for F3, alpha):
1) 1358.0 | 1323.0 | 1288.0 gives 1058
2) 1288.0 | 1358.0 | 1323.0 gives 1015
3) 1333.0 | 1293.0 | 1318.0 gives 936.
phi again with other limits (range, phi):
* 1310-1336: 61.7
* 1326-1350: 63.7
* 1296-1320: 59.2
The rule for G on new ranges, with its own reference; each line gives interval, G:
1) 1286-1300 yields 6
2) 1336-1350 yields 4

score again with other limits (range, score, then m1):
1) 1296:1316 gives 846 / 29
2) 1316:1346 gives 1003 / 32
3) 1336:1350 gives 1042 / 32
